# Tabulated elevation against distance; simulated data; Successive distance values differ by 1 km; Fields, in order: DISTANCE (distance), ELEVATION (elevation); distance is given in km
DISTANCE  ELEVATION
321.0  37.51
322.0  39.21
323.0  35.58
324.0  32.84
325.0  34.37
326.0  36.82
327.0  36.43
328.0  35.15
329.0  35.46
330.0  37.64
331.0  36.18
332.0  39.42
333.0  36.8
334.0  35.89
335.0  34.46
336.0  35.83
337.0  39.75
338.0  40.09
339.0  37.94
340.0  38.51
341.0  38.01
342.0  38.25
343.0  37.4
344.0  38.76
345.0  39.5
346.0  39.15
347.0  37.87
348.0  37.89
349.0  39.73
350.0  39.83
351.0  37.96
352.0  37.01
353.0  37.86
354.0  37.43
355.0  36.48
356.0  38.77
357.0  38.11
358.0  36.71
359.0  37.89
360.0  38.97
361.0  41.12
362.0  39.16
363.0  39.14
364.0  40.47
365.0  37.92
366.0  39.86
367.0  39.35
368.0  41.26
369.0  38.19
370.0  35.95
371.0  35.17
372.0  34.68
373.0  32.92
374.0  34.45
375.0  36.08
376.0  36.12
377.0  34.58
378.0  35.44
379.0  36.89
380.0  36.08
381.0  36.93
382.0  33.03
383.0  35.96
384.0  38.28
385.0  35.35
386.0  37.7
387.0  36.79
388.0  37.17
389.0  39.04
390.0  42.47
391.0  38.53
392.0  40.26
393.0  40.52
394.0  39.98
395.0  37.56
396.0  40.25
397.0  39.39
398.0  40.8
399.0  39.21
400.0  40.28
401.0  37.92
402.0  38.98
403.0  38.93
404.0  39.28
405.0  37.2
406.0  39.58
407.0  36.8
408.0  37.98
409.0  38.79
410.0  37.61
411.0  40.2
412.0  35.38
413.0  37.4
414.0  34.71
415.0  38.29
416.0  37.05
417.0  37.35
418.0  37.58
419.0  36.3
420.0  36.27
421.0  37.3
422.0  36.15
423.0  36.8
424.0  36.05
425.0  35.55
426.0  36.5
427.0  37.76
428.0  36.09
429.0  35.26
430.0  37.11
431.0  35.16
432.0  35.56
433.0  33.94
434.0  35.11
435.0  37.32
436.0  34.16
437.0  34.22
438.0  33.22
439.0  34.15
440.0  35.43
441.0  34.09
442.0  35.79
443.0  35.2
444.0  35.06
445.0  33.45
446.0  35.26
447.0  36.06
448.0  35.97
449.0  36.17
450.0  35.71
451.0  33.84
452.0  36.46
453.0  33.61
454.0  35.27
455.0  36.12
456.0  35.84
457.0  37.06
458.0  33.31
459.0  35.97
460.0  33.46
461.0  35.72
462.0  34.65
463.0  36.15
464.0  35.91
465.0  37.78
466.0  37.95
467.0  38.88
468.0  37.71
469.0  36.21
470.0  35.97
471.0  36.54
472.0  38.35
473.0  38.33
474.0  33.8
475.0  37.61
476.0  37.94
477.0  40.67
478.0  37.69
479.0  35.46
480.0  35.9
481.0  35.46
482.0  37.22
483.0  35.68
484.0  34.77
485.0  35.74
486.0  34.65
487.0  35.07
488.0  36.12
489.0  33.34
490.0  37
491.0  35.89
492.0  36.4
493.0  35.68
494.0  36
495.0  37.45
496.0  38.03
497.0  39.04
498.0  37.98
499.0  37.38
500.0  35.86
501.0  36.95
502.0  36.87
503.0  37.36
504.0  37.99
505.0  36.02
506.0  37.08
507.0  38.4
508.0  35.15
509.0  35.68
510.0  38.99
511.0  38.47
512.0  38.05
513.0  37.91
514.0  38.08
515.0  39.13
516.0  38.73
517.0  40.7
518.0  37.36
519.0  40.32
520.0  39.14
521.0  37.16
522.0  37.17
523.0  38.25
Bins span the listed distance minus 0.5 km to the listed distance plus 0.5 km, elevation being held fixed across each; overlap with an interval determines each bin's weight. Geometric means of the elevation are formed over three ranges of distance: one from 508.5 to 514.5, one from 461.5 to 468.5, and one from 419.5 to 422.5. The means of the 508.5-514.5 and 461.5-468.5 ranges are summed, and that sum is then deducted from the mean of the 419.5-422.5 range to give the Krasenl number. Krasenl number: -38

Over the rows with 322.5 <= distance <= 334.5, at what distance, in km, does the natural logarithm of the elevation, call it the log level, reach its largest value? 332.0 km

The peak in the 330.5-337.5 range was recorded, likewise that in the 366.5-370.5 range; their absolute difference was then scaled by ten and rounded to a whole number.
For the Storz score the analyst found 15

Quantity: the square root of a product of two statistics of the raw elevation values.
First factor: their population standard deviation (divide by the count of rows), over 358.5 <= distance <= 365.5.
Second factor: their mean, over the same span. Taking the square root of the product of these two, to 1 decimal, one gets 6.6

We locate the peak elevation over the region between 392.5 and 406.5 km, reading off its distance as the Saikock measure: 398.0 km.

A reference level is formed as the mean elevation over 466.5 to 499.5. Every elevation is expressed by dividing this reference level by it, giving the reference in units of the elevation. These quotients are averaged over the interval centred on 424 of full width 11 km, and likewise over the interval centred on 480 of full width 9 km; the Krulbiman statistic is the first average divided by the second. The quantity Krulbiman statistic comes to 1.01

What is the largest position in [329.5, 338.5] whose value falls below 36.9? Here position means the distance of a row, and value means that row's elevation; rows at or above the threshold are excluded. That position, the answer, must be 336.0 km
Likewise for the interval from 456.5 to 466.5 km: 464.0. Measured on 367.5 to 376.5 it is 376.0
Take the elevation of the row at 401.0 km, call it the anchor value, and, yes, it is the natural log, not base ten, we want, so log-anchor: 3.64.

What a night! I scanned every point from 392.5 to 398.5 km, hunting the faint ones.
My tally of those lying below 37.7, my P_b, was 1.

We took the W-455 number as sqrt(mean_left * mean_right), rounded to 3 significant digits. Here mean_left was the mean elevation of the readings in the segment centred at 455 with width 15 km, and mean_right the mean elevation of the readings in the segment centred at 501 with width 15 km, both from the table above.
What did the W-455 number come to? 36.2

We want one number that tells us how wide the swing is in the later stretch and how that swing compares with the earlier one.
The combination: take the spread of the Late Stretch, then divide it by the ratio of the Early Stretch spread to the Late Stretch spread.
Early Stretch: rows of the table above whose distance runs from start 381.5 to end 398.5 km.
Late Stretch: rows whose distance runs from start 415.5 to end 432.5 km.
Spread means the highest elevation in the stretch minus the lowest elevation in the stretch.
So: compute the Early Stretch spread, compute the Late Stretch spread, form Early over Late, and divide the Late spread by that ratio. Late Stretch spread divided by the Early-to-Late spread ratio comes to 1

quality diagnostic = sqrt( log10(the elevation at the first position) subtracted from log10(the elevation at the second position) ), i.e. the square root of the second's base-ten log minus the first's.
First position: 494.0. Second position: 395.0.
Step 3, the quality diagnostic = 0.14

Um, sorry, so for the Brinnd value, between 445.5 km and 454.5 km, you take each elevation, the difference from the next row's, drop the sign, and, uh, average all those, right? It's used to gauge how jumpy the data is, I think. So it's 1.3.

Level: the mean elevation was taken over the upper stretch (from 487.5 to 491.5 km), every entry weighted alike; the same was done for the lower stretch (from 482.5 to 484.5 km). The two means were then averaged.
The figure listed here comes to 35.4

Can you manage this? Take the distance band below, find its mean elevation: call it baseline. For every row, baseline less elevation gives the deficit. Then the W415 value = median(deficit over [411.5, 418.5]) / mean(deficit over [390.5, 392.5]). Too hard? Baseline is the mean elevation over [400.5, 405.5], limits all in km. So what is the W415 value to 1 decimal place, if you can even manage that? -1.2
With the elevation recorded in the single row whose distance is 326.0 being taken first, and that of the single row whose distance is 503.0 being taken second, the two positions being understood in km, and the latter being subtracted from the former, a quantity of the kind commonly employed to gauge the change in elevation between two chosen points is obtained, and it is -1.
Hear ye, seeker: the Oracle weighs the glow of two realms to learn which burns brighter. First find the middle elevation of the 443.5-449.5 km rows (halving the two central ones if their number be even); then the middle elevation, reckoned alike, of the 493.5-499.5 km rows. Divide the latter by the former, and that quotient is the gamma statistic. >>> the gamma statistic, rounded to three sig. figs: 1.06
